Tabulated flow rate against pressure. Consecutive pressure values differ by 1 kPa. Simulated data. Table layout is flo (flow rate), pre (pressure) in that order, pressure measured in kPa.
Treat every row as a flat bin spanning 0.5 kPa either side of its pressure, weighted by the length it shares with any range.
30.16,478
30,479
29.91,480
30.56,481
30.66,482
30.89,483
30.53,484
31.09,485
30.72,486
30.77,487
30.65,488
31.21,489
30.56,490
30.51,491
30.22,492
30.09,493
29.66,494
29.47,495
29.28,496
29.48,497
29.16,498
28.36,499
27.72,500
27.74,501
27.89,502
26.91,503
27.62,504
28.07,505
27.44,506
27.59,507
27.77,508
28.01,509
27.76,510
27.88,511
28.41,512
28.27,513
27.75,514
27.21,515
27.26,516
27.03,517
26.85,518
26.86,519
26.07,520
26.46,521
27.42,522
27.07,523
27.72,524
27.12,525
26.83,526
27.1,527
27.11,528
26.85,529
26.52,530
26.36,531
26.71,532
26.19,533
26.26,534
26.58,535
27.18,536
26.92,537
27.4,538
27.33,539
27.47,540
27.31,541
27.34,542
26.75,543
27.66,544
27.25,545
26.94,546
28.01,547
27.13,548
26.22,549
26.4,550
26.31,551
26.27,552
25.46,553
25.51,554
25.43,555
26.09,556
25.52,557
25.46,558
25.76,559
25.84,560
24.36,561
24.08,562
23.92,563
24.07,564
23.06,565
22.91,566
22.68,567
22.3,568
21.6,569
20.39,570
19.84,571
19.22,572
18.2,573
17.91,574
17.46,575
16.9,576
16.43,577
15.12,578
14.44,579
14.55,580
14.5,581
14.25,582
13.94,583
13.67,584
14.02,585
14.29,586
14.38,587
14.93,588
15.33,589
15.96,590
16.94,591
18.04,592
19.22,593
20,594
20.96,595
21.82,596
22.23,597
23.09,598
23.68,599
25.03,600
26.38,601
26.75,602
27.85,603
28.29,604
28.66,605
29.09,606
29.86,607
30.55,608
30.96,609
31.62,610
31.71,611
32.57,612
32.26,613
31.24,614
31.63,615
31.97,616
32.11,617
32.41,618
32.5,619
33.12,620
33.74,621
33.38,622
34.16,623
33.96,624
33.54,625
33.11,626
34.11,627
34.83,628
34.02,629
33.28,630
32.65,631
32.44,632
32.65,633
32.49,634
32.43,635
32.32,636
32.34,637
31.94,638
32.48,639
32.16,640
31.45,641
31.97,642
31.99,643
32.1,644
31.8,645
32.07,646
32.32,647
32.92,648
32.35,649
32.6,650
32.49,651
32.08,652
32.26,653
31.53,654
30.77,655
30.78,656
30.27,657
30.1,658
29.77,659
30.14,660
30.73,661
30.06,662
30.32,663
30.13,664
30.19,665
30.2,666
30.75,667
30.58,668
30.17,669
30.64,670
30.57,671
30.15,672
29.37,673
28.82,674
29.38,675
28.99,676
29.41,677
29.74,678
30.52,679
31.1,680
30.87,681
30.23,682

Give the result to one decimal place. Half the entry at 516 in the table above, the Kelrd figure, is 13.6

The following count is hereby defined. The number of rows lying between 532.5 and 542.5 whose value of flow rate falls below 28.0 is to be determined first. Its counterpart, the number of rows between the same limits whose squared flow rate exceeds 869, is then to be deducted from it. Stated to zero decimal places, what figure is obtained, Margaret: 10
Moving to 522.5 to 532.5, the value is 10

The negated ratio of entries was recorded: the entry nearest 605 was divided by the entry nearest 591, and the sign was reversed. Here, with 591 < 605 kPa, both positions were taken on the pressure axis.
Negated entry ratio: -1.7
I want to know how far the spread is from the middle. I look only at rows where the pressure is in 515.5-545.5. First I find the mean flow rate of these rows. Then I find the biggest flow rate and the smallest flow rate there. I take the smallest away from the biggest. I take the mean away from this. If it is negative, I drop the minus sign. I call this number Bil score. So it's 25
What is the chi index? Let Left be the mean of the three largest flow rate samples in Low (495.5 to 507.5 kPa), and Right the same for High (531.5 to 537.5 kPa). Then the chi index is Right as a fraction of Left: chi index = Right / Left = 0.9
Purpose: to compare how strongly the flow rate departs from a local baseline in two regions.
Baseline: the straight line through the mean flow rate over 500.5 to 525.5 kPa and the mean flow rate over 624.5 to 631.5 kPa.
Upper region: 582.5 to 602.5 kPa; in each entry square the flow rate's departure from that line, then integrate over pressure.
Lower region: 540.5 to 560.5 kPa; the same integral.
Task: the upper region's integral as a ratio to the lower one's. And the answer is 17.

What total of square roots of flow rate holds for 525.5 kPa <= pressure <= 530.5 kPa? 25.9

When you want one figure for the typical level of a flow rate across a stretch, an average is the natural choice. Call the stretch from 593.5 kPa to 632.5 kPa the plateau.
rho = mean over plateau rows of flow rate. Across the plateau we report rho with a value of 30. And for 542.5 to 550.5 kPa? 27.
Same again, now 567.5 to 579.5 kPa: 18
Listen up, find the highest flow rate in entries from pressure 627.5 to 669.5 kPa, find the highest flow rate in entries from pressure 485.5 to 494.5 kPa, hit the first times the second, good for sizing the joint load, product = 1087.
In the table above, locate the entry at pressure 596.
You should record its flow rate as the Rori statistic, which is 21.82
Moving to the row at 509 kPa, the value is 28.01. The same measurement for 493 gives 30.09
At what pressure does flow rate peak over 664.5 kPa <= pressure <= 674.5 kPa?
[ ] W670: 667 kPa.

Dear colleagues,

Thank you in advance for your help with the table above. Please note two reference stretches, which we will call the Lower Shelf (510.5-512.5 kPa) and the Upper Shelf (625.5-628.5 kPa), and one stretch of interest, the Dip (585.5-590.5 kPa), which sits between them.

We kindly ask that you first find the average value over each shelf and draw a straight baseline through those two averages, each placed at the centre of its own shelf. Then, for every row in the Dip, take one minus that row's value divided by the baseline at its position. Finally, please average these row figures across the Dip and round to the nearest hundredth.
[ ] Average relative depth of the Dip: 0.53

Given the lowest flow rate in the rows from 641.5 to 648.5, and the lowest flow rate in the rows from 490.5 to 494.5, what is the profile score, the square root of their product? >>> 30.7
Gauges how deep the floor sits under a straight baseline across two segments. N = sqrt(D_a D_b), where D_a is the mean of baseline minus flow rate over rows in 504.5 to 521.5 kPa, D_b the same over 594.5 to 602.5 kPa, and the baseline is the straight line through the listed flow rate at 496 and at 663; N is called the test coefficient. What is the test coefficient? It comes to 3.5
